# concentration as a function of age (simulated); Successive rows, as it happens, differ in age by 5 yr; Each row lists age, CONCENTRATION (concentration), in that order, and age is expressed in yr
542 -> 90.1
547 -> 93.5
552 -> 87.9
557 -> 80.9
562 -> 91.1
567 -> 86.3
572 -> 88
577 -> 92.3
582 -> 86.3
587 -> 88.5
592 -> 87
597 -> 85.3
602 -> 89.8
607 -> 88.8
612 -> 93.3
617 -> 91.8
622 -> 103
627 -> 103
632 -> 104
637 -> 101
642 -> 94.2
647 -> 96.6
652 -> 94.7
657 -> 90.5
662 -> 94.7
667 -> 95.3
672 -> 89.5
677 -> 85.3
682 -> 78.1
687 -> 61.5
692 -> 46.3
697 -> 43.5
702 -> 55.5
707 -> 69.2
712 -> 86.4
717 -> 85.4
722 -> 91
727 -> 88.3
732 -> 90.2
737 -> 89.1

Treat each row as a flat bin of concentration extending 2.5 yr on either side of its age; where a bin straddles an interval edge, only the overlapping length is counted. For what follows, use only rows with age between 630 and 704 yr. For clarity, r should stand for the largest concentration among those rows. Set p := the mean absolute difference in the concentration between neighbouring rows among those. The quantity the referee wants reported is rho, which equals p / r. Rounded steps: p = 6.2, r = 104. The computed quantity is 0.06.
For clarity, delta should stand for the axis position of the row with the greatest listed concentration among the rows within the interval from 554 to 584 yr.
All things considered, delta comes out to 577 yr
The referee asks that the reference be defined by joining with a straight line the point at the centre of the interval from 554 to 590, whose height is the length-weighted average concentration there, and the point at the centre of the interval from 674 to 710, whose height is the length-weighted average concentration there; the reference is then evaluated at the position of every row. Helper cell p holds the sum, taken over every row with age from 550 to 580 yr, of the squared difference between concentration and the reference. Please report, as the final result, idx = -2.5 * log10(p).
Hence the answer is -5.4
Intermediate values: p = 149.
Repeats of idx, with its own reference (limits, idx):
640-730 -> -9.8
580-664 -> -9.4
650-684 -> -8.8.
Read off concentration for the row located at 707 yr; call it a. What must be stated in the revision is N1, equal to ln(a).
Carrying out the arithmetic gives 4.24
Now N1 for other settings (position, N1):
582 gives 4.46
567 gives 4.46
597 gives 4.45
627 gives 4.63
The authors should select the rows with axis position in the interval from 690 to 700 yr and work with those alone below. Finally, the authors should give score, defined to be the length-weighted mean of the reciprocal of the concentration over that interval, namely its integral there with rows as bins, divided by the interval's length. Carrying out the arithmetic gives 0.0221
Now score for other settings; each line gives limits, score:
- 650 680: 0.0110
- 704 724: 0.0124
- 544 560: 0.0115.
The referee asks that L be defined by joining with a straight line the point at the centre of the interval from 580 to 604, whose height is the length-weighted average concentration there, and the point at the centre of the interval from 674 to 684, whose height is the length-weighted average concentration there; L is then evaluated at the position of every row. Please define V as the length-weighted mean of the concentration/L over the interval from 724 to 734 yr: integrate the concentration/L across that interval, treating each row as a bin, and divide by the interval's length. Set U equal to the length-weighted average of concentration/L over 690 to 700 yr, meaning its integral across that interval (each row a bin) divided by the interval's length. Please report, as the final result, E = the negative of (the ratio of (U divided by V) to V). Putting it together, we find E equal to -0.4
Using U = 0.56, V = 1.13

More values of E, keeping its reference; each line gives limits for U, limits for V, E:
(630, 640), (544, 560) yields -1.3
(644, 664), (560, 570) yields -1.1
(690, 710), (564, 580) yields -0.7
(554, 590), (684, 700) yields -2.5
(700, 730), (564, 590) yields -1.0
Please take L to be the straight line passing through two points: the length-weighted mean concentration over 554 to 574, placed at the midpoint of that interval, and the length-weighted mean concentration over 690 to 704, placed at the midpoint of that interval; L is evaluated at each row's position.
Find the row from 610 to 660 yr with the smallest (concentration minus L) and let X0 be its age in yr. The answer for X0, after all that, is 617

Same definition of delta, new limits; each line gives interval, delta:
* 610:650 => 632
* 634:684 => 637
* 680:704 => 682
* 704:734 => 722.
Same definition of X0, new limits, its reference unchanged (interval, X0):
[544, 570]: 557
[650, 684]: 682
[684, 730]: 697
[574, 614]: 582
